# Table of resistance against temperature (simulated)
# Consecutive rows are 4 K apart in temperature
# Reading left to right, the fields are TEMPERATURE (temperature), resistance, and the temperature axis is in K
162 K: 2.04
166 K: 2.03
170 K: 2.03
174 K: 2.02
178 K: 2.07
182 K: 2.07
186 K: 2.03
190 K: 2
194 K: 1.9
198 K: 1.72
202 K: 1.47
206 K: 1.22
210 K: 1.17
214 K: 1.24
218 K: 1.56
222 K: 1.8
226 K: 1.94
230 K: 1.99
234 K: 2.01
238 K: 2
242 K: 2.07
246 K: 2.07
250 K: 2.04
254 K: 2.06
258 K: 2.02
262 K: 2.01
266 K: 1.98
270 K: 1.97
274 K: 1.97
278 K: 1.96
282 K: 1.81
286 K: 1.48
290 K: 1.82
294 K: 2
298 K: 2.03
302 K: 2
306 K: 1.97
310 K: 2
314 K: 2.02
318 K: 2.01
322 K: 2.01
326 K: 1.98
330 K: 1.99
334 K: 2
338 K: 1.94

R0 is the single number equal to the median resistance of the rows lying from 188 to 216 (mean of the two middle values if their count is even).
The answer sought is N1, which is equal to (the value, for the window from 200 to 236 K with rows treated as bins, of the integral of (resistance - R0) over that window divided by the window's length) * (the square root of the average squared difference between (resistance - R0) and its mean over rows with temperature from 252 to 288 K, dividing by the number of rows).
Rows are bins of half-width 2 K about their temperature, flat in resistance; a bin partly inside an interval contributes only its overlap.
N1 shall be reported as 0.02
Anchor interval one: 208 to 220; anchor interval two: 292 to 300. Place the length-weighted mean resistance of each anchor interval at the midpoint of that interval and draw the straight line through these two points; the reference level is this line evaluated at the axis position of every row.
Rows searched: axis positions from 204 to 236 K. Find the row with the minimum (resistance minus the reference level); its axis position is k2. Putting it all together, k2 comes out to 210 K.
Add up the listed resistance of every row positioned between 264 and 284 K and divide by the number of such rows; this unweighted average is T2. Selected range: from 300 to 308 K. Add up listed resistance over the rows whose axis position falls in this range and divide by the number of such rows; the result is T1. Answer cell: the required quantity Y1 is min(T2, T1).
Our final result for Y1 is 1.94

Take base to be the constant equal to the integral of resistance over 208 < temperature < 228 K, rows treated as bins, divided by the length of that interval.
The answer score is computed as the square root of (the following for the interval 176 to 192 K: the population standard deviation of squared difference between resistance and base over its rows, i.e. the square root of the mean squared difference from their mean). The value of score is 0.171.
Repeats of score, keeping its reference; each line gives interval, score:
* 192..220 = 0.232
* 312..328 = 0.117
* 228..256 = 0.176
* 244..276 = 0.188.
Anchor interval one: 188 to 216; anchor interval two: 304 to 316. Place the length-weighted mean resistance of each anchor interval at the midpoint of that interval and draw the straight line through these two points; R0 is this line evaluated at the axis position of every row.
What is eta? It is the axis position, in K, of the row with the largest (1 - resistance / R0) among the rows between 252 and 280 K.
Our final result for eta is 278 K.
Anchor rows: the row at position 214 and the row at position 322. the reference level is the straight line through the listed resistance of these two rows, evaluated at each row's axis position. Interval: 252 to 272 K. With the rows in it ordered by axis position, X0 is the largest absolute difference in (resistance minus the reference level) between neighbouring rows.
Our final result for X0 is 0.07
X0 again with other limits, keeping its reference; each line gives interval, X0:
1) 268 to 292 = 0.36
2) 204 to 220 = 0.29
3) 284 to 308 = 0.31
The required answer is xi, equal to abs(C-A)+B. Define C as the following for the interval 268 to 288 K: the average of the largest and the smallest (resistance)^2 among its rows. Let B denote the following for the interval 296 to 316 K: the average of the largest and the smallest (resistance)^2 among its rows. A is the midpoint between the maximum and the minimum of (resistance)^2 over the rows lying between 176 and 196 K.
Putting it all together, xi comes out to 4.9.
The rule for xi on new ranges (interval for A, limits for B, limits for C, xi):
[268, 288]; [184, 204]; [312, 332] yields 4.1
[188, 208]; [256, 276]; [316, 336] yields 5.2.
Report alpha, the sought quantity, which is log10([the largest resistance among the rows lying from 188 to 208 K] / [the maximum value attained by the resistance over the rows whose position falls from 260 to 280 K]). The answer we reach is -0.002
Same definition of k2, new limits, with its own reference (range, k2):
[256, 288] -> 286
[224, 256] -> 254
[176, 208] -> 206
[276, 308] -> 286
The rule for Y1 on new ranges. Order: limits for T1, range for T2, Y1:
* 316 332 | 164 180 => 2.00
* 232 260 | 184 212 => 1.64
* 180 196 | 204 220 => 1.30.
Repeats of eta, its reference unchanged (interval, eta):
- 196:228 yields 210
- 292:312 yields 306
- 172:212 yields 210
